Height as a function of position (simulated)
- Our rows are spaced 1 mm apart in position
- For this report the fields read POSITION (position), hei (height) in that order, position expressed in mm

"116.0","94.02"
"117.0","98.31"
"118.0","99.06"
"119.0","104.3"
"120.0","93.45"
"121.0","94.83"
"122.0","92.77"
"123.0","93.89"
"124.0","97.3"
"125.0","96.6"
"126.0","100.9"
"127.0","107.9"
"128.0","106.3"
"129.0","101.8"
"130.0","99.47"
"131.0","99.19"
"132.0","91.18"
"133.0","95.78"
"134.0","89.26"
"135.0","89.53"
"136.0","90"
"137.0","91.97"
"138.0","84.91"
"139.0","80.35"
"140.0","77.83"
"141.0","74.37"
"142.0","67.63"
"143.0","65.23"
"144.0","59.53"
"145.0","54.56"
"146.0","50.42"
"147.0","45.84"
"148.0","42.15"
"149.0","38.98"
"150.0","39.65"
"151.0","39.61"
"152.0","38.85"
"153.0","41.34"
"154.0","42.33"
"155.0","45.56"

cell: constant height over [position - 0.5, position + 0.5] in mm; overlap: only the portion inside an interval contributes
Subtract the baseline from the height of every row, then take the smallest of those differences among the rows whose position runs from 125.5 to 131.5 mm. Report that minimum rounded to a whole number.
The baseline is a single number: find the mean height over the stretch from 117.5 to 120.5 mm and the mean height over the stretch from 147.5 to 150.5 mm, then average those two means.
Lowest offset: 30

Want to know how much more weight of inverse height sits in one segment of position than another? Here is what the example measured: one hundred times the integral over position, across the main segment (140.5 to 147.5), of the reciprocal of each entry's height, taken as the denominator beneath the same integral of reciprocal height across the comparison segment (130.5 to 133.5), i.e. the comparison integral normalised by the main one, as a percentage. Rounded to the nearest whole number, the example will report 26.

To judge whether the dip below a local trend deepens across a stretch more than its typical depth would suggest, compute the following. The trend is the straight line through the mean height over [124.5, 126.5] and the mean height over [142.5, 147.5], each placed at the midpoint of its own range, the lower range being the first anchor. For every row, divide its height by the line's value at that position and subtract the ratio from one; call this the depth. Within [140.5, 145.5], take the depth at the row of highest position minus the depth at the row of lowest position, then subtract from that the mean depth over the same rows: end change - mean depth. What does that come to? 0.2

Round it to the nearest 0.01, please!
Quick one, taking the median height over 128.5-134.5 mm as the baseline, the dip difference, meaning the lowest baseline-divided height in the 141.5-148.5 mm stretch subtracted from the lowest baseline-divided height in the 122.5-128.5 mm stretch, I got 0.53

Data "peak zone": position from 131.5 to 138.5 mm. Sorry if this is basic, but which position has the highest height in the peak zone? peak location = 133.0 mm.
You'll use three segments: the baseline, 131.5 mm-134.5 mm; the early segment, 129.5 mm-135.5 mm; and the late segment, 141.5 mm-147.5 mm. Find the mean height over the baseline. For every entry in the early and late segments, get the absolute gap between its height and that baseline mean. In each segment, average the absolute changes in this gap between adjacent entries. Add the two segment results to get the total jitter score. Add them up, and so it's 6.5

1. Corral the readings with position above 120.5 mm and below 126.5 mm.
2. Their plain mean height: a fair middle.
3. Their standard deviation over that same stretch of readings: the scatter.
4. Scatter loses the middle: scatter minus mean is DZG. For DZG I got -93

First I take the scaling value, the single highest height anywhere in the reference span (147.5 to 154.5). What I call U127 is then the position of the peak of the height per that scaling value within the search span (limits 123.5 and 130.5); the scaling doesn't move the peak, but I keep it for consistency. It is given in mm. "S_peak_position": 127.0 mm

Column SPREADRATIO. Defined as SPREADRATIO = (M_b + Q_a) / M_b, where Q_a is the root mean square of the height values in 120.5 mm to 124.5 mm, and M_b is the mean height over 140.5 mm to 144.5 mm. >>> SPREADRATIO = 2.4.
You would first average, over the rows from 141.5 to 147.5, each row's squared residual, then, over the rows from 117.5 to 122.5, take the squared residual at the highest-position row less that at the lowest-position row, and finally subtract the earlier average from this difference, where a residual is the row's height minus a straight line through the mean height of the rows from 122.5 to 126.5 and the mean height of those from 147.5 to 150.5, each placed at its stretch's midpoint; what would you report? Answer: -127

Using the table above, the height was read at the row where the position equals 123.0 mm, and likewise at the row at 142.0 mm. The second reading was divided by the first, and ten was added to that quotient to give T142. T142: 10.7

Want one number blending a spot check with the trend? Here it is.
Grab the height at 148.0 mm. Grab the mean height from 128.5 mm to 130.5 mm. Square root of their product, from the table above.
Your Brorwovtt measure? 65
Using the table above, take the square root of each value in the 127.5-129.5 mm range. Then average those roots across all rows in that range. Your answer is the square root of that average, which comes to 3.19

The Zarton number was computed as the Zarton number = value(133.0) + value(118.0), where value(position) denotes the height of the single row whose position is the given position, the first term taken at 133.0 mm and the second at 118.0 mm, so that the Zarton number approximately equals 195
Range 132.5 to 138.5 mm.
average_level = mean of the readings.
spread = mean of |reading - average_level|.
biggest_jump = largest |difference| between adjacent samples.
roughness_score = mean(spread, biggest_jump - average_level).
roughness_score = -40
